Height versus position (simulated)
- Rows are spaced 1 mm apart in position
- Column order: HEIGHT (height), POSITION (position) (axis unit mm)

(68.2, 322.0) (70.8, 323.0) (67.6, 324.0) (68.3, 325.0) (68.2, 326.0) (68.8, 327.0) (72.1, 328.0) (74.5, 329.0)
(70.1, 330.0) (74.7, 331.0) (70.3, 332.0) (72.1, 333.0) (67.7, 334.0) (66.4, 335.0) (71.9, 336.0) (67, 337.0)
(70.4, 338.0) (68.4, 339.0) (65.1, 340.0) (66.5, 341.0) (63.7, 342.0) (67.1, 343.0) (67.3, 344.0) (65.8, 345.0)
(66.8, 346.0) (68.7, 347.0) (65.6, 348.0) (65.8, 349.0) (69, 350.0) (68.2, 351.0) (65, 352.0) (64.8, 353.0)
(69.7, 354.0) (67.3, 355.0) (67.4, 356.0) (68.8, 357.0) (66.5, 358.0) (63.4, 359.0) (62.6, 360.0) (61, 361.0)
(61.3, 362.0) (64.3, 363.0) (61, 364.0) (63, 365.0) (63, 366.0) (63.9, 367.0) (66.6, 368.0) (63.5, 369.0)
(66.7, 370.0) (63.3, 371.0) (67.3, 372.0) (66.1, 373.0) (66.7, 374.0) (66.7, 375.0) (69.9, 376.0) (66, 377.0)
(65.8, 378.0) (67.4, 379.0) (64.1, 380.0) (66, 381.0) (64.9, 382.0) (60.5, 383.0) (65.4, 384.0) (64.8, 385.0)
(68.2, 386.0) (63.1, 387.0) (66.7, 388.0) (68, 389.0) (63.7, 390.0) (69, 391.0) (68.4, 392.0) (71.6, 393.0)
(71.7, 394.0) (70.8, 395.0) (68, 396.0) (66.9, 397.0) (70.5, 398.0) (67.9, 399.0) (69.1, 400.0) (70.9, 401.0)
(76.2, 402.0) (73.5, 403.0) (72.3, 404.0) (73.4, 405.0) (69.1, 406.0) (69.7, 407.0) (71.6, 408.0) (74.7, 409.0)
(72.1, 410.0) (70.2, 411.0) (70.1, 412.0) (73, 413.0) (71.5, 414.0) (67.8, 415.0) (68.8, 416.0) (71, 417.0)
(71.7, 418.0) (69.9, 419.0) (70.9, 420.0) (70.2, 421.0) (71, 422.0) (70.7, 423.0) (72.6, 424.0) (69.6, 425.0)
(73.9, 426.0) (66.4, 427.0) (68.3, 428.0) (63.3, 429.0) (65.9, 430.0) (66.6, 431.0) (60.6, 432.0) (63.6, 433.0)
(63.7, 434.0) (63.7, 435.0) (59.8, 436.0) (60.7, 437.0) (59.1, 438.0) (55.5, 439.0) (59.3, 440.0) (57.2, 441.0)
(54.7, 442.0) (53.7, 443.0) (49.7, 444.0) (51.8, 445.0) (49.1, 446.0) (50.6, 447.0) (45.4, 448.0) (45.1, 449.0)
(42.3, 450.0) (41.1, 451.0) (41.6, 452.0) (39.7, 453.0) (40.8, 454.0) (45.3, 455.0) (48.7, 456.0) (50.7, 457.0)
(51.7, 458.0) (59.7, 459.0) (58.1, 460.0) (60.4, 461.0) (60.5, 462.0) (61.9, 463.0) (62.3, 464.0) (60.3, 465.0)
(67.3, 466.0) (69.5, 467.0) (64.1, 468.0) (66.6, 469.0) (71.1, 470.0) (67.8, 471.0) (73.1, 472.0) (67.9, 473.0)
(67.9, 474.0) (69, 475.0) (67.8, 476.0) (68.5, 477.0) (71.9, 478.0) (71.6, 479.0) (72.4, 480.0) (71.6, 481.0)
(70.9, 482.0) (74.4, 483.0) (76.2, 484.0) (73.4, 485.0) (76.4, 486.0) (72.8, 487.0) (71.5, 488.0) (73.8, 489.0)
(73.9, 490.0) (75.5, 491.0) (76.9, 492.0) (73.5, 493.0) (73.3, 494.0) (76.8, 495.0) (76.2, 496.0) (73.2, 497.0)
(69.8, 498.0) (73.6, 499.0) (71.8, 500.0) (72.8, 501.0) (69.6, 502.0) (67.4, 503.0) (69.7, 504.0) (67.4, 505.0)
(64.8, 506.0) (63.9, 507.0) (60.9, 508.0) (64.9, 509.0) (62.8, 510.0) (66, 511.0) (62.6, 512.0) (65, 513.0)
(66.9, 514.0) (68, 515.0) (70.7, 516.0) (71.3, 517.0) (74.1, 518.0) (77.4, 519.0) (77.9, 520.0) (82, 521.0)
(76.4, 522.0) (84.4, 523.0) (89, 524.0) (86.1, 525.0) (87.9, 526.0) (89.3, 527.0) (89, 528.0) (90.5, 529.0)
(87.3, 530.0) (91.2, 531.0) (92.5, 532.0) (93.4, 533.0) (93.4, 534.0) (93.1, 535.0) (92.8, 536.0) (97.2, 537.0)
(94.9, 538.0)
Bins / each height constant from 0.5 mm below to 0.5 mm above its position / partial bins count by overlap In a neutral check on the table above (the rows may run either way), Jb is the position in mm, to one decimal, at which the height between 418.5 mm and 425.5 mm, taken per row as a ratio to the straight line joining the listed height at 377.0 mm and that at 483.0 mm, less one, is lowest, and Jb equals 425.0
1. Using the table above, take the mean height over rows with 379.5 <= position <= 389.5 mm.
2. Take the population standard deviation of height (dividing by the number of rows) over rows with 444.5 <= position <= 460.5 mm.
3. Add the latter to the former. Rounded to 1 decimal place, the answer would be 71.0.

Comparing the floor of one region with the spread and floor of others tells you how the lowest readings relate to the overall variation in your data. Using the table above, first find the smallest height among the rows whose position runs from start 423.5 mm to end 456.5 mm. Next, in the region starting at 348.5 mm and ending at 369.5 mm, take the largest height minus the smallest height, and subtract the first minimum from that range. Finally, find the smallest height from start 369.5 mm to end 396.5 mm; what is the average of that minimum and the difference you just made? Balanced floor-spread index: 15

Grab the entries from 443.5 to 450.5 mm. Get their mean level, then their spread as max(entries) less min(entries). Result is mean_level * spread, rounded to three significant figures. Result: 453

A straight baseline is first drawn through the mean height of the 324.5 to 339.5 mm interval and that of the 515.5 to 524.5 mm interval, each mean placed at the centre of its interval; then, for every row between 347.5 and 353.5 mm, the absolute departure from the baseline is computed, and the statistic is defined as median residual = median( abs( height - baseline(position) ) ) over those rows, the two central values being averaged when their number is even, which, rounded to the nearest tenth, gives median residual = 5.1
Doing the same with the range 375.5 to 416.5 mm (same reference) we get 4.1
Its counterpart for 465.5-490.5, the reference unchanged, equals 4.9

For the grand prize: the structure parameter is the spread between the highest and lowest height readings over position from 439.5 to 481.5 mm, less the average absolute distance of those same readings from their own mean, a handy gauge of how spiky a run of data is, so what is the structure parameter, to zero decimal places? 24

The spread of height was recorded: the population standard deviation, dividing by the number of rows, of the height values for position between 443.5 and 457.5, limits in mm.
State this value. 4.1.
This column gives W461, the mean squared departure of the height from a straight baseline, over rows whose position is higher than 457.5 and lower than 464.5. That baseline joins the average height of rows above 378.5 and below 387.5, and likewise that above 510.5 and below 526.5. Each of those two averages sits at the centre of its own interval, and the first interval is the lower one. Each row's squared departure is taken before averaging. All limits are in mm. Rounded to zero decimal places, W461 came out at 147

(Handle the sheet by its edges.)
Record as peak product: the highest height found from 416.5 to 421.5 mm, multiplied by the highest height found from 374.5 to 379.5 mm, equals 5012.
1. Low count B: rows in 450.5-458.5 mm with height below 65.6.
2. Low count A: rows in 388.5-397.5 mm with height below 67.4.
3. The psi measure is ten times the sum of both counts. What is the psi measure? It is 100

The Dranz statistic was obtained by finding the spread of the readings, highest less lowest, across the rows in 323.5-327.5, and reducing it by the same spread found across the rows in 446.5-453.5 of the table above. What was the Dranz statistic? -10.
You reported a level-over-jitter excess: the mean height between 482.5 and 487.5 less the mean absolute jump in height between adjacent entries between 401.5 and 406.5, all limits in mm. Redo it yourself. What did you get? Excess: 72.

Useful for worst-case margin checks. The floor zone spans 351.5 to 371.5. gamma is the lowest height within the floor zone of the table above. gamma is 61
